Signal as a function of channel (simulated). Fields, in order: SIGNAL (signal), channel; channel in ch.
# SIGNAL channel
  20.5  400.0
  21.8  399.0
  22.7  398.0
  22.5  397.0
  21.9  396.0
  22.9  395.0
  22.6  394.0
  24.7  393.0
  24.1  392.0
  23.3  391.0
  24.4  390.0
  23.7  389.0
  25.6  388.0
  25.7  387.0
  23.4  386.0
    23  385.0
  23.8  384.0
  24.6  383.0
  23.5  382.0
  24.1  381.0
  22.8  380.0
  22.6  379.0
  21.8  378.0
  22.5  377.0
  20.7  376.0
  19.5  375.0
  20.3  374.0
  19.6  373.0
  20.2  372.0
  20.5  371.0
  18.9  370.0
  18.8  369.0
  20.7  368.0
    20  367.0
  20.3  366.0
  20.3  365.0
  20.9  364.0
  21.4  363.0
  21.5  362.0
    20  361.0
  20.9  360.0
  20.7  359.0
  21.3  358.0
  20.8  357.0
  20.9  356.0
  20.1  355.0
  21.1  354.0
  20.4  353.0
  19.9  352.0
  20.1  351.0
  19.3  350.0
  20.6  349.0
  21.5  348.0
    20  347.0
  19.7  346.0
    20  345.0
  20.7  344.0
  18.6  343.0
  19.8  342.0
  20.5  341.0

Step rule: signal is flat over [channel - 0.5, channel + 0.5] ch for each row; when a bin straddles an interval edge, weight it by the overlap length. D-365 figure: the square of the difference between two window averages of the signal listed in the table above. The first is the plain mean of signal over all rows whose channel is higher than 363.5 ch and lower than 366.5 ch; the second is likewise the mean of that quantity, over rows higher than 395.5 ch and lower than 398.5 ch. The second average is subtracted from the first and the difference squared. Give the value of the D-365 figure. 3.5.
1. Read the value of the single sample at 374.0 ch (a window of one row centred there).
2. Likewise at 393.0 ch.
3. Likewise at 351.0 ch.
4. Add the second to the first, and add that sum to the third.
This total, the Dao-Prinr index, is 65.1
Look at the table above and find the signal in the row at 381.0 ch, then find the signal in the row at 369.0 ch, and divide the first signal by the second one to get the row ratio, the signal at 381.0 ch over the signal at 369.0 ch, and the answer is 1.28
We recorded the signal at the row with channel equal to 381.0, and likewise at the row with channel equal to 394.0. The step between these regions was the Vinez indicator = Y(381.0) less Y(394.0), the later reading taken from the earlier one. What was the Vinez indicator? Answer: 1.50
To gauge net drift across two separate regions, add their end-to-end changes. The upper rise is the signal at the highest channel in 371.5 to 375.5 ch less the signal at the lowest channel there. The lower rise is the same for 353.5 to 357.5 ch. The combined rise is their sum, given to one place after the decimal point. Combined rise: -1.0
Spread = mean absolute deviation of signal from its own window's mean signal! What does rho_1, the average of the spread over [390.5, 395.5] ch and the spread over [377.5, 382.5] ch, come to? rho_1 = 0.69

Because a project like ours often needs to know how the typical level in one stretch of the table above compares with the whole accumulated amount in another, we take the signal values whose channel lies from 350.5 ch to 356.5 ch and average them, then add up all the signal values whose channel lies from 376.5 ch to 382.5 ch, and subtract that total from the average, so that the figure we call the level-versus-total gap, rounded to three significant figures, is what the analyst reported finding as -117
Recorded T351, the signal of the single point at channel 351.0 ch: 20.1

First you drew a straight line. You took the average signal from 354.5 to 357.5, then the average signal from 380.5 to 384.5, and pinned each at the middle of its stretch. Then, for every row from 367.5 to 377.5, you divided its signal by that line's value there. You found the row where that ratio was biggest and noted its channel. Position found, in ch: 377.0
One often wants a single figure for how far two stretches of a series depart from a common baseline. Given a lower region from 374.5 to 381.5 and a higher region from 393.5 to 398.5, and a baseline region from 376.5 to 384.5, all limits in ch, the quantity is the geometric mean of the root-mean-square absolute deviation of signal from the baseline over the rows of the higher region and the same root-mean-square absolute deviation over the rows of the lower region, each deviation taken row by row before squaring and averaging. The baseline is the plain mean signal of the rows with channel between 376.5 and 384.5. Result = 1.2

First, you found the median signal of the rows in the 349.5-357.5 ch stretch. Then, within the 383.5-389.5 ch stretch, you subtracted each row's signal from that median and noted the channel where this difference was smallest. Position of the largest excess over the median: 387.0 ch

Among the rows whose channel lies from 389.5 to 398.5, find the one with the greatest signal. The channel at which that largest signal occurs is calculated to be 393.0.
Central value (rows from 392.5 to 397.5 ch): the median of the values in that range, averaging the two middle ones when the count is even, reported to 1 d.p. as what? 22.6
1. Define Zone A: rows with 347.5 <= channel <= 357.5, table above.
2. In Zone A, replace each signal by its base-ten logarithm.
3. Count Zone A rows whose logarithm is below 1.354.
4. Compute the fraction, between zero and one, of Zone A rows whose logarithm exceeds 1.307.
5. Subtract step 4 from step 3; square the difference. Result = 88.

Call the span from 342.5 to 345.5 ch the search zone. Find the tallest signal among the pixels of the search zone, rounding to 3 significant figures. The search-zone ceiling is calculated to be 20.7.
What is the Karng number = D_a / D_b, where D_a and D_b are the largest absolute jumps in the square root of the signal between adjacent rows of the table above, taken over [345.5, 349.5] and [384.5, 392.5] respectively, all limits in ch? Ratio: 0.71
